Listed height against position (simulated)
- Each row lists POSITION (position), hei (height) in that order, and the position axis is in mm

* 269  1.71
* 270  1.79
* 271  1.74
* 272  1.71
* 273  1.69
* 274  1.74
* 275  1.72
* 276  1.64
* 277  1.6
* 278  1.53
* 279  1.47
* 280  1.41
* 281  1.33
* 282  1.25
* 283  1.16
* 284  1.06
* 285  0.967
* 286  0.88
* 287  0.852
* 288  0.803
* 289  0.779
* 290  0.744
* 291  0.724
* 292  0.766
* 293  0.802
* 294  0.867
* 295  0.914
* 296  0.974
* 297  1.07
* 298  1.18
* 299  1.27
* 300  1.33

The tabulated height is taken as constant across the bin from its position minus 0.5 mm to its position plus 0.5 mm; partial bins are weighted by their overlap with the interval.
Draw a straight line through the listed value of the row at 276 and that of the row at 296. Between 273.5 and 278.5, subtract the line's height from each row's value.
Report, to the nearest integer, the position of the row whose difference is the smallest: 278 mm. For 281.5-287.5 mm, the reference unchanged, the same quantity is 286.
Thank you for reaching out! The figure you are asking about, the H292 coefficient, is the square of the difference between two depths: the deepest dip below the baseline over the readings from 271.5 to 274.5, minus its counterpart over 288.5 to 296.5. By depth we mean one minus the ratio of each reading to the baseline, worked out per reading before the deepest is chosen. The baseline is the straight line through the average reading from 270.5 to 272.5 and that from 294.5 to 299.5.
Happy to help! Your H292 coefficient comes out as 0.169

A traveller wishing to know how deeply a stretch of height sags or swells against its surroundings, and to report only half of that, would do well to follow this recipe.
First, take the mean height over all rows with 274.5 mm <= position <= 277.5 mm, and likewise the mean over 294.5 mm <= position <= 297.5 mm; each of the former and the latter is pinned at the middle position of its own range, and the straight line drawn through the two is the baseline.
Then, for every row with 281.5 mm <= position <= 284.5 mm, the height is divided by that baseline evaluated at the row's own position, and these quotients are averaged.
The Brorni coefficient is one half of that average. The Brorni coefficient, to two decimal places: 0.41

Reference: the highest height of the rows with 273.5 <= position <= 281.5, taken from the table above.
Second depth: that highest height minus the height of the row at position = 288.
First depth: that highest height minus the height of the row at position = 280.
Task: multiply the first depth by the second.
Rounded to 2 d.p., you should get 0.31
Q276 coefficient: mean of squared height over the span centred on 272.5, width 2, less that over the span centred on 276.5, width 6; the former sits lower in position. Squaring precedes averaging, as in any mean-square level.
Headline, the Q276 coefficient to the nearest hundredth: 0.27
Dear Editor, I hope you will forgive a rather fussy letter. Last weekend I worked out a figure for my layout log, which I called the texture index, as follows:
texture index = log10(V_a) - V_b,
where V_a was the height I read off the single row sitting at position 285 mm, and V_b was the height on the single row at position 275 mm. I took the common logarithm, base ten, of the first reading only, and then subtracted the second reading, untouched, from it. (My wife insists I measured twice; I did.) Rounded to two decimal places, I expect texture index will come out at -1.73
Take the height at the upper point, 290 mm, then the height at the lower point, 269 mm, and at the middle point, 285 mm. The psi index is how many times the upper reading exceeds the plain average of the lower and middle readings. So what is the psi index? 0.56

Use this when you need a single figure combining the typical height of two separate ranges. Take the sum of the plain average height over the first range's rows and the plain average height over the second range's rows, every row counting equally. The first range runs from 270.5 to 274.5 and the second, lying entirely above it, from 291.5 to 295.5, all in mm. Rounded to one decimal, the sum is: 2.6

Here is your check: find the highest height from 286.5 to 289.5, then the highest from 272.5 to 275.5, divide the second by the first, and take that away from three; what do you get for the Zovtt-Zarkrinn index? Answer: 0.96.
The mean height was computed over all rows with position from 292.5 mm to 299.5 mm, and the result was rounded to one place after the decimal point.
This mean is 1.0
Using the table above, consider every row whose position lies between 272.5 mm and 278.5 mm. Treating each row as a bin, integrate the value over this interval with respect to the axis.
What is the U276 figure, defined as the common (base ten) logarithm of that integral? 1.00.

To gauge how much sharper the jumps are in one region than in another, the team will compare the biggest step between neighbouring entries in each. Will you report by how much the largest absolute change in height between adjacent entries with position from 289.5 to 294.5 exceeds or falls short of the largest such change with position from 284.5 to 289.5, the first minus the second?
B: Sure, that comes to -0.02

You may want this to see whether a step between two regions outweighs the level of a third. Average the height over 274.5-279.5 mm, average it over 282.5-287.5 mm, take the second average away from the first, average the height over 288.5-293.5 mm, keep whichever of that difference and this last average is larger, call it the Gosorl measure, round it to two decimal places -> 0.76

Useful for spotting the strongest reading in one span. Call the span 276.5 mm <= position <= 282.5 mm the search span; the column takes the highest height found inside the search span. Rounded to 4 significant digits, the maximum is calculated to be 1.600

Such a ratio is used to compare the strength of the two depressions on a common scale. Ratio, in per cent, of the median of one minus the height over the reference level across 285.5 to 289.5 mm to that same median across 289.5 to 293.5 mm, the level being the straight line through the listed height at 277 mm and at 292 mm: 313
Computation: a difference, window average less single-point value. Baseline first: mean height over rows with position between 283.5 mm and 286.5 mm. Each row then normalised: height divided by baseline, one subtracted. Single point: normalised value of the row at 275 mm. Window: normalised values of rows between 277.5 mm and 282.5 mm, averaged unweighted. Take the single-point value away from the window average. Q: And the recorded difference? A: -0.33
